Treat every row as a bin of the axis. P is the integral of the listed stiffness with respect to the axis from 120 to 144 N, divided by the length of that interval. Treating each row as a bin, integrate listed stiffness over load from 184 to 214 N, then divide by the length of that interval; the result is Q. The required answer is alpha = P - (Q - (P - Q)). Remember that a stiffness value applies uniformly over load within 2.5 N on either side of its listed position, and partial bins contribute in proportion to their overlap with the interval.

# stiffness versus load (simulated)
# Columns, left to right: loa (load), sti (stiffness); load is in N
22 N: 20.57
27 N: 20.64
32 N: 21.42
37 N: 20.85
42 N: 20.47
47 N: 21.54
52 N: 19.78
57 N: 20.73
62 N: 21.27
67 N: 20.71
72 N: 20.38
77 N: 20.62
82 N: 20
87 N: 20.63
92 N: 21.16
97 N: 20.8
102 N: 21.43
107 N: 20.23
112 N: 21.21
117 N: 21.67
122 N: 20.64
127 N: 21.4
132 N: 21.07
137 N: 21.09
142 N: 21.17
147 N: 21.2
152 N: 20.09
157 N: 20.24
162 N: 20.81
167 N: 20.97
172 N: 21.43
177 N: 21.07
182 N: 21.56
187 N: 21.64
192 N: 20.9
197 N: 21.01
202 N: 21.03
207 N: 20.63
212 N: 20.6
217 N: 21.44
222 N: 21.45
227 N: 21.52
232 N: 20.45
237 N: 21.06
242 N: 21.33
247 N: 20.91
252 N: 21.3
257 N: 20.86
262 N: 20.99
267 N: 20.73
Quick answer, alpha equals 0.2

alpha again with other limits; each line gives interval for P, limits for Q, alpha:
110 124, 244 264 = 0.3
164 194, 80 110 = 1.1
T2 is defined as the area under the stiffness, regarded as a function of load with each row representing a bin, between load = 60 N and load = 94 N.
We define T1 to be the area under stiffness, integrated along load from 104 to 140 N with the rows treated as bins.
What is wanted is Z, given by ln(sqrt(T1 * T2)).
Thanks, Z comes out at 6.59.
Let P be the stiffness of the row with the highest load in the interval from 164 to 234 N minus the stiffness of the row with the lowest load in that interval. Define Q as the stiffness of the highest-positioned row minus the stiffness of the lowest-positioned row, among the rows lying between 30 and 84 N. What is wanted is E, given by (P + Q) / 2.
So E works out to -0.97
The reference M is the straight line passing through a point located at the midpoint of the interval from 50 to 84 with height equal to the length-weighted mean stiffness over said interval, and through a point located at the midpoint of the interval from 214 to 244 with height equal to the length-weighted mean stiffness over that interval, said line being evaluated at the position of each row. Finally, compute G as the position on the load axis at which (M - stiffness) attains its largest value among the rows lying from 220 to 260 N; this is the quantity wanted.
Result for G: 232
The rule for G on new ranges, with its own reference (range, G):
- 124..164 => 152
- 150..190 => 152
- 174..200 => 192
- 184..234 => 232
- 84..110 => 107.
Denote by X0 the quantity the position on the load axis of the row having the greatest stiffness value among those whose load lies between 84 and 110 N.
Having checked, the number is 102 N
